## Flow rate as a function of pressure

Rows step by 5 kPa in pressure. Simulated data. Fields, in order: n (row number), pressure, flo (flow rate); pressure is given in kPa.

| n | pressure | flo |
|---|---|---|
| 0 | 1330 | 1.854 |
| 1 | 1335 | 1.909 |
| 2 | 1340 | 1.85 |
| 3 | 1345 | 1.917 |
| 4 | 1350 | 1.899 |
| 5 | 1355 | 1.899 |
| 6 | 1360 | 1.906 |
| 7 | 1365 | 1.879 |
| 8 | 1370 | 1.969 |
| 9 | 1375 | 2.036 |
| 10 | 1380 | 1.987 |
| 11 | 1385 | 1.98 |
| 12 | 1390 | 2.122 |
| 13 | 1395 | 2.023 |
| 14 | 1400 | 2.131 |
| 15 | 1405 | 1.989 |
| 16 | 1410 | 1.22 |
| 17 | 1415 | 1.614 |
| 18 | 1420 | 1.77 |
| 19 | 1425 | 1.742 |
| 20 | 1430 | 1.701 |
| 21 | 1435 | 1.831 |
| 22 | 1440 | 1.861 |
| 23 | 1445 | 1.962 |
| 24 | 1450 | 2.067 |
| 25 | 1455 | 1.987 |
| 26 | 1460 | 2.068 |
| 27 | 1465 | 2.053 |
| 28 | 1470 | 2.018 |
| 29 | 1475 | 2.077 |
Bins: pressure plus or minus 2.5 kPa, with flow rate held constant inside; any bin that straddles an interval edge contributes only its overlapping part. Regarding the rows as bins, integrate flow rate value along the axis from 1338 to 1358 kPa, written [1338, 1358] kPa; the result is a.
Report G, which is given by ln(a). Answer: 3.63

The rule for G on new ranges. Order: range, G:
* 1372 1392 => 3.70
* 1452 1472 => 3.71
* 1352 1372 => 3.64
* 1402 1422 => 3.50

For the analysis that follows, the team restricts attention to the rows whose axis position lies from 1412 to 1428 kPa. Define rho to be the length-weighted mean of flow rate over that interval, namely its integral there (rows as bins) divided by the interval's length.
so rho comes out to 1.69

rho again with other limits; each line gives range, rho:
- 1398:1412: 1.79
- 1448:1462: 2.04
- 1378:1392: 2.03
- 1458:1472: 2.05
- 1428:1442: 1.80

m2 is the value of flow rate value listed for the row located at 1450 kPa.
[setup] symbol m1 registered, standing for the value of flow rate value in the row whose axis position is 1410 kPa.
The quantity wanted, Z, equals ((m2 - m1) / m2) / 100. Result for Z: 0.0041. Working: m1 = 1.22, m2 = 2.067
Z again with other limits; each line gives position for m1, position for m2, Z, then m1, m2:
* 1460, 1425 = -0.0019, 2.068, 1.742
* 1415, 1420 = 0.0009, 1.614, 1.77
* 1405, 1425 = -0.0014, 1.989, 1.742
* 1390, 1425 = -0.0022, 2.122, 1.742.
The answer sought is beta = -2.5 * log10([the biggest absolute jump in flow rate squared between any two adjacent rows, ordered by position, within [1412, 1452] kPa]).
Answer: 0.7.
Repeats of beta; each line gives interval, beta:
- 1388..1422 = -1.0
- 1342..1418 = -1.0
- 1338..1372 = 1.2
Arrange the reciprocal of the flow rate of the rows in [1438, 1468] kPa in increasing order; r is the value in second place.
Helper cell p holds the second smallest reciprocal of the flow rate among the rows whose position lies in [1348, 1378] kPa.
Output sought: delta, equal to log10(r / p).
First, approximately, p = 0.508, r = 0.48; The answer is -0.02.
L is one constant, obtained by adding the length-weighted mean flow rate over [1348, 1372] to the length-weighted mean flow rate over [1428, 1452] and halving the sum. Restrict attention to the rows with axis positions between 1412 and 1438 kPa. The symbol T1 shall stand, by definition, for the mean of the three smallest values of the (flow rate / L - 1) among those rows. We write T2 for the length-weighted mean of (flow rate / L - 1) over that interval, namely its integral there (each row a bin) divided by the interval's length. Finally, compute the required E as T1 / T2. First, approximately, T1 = -0.11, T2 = -0.091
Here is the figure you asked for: 1.2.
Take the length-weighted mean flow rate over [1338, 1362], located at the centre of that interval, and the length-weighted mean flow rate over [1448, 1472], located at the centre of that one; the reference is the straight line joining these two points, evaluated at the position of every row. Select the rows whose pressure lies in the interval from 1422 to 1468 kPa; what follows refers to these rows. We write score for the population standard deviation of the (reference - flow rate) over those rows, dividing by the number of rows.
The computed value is 0.117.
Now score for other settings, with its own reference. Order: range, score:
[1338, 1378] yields 0.044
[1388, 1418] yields 0.339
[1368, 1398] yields 0.047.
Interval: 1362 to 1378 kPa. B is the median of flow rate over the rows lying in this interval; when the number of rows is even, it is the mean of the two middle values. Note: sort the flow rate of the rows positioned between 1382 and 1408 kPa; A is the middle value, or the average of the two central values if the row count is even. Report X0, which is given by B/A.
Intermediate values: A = 2.02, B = 1.97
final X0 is 0.97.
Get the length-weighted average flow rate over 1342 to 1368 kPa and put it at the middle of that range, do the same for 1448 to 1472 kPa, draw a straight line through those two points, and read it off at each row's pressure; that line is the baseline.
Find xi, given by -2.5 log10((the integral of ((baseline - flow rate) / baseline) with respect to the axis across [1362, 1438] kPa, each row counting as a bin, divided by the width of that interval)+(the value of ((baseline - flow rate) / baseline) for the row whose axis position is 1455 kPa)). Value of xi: 2.91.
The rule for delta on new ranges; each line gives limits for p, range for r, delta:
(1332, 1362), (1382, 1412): -0.05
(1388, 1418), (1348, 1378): 0.03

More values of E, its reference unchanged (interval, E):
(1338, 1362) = 7.0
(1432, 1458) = -0.3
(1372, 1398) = 0.7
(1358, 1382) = 0.4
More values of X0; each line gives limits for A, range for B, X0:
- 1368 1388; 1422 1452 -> 0.93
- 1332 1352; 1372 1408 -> 1.06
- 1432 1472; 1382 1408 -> 1.01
